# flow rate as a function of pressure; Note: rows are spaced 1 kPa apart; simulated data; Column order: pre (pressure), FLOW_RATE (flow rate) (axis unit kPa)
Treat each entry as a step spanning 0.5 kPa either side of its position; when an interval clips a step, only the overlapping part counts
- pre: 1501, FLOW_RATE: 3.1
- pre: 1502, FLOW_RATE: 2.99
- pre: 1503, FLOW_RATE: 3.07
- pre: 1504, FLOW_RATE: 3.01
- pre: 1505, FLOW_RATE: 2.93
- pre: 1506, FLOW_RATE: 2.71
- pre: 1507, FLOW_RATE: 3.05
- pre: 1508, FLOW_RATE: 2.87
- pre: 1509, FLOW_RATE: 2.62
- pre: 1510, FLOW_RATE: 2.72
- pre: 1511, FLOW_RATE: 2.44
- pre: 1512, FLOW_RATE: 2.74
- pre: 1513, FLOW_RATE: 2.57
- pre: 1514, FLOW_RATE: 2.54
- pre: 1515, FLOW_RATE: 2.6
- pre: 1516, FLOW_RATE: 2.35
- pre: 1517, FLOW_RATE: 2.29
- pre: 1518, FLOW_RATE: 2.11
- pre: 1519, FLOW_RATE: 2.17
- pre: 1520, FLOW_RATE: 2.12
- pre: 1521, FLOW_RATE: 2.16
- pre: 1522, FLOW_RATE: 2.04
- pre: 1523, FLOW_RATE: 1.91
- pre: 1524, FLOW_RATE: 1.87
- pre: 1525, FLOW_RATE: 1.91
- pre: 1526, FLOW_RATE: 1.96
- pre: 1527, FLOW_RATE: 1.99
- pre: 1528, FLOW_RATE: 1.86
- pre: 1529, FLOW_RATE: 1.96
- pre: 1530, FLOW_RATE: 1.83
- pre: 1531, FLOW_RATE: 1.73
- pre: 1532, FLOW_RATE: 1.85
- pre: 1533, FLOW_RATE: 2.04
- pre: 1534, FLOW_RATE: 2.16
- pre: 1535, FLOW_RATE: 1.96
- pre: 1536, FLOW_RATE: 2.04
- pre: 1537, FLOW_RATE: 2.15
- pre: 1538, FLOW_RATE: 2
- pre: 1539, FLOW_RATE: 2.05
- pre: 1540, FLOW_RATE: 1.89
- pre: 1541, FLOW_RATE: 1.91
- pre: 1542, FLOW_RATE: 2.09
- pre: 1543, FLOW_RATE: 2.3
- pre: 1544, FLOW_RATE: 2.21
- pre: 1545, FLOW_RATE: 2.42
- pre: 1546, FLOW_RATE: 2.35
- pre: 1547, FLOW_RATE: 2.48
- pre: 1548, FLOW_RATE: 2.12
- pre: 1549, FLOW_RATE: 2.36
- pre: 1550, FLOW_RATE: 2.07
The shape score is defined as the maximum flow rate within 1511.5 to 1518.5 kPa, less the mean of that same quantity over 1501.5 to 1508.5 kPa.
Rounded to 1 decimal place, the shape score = -0.2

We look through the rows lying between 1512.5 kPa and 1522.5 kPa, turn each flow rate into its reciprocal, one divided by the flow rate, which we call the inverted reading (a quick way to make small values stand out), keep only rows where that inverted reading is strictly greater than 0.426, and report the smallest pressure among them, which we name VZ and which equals 1517 kPa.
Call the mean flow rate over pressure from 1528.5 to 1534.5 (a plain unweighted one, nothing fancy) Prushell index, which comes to 1.9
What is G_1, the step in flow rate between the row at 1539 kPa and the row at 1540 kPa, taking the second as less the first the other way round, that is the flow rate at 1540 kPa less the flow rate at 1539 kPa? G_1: -0.16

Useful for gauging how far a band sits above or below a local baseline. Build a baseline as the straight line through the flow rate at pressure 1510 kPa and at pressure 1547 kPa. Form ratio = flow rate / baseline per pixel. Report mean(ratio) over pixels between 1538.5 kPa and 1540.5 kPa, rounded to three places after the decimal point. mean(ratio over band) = 0.779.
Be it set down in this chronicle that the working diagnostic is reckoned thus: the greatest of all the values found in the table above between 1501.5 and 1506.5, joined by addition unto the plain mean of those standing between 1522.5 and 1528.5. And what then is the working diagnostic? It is 5.0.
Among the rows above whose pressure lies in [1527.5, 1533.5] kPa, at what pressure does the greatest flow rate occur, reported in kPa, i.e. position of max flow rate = 1533 kPa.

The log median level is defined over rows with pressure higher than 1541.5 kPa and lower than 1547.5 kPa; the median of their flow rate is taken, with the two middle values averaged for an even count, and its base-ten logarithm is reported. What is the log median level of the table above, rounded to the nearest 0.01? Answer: 0.37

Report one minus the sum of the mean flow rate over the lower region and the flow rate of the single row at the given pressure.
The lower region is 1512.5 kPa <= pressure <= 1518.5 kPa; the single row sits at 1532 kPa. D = -3.26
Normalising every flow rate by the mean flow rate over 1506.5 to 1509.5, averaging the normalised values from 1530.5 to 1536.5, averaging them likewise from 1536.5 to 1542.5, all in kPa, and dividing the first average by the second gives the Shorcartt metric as 0.97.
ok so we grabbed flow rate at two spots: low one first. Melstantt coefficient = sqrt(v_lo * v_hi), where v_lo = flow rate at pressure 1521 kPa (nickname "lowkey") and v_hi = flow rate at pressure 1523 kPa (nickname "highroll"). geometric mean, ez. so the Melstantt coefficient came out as 2.03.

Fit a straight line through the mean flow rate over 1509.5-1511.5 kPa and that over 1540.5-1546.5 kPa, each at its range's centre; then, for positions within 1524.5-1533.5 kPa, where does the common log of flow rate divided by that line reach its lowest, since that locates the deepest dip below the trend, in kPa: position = 1531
